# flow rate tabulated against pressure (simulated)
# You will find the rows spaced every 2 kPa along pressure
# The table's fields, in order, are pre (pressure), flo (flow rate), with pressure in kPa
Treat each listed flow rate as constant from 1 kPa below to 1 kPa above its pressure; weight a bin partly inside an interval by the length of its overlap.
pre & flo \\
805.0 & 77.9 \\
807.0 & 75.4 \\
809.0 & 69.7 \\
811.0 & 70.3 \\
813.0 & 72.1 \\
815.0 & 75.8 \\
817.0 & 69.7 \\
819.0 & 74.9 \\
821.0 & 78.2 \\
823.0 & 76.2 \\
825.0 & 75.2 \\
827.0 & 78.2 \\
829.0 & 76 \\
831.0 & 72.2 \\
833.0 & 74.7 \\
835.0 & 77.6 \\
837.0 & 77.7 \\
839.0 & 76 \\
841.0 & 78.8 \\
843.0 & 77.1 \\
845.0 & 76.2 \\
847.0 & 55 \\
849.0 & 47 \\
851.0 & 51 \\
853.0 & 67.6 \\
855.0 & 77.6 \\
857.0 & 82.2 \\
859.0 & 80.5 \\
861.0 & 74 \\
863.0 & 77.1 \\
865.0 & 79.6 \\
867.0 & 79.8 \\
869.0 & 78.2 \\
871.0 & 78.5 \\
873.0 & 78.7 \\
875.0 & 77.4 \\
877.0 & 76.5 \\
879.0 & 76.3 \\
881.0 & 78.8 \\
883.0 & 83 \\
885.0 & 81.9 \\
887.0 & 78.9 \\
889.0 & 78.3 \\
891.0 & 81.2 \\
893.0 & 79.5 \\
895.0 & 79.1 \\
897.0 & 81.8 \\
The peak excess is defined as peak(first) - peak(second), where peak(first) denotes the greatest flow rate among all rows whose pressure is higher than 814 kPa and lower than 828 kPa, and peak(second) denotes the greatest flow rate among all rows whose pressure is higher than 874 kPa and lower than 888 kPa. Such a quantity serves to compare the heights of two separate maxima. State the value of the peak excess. -5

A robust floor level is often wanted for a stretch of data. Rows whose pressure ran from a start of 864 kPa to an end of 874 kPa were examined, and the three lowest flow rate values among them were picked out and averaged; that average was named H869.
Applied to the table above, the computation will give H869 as 78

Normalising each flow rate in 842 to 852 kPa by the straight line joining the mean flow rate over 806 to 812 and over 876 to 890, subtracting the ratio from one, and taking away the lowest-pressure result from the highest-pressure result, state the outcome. 0.35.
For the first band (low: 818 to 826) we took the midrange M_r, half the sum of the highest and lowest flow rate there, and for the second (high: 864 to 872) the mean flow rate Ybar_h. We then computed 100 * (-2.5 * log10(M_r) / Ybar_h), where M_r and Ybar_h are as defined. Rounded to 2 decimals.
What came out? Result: -5.96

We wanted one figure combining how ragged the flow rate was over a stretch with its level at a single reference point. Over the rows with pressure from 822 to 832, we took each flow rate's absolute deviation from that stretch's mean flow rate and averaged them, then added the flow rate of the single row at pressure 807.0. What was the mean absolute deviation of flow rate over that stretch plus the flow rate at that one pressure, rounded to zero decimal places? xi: 77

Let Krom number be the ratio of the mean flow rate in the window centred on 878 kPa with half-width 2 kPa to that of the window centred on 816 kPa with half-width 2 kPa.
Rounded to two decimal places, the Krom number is 1.05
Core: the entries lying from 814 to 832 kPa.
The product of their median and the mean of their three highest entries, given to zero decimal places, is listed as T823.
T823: 5877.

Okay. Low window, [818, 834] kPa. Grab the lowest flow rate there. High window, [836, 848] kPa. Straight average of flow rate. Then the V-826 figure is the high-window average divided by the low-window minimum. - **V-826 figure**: 1.02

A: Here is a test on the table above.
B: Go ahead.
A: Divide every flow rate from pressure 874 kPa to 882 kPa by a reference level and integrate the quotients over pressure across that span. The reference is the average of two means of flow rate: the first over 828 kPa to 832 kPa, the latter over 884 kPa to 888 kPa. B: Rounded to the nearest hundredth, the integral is 8.00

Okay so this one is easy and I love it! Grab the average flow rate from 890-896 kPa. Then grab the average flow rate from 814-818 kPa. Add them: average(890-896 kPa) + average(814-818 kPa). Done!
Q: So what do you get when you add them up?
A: 153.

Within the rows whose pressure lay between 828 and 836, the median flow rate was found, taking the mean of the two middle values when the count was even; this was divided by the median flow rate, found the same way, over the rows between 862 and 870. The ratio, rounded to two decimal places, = 0.96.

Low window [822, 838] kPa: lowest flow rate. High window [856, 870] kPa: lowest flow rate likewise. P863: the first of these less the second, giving -2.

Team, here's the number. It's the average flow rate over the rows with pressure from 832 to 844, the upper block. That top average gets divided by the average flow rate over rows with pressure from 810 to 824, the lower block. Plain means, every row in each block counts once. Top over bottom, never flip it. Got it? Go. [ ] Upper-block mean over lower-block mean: 1.04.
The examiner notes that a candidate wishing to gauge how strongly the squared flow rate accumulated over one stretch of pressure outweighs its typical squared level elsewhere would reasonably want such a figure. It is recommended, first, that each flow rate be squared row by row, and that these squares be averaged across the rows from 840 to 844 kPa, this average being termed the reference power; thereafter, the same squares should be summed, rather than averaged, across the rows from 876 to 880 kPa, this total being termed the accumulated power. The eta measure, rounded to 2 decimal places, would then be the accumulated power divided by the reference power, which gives 1.92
